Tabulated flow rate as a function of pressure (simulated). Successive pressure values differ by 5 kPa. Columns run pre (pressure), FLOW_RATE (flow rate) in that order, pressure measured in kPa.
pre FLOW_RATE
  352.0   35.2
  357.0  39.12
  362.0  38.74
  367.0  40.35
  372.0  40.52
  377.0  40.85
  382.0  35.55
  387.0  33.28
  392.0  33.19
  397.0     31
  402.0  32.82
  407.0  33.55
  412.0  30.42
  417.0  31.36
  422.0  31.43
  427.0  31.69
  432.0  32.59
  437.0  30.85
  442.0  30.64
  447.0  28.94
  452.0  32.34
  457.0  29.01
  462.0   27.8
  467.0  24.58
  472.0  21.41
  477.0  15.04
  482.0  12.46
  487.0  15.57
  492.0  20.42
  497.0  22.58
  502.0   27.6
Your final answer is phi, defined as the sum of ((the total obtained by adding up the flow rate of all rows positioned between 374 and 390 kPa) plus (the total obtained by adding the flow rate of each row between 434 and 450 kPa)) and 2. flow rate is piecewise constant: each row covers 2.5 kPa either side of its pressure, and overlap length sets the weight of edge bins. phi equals 202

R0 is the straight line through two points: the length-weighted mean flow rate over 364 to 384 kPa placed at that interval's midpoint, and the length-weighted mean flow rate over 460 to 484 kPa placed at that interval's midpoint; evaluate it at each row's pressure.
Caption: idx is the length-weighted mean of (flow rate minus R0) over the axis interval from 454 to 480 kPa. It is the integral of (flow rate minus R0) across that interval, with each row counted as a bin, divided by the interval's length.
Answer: 2.3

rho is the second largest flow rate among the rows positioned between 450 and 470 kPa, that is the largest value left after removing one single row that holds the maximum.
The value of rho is 29.01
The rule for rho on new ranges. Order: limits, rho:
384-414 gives 33.28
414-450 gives 31.69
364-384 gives 40.52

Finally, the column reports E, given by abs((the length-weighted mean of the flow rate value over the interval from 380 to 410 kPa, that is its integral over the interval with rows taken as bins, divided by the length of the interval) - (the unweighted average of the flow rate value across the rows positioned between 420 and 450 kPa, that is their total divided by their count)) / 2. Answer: 1.1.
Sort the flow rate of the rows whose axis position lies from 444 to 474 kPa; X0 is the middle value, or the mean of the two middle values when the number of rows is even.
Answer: 28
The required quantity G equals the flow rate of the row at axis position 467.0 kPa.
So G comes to 24.58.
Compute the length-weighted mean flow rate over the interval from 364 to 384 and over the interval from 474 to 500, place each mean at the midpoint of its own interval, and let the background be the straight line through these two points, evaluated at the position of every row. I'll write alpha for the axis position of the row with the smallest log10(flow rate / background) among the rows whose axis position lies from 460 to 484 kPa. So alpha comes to 482.0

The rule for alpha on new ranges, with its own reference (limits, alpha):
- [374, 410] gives 397.0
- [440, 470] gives 447.0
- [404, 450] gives 412.0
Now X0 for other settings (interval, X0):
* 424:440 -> 32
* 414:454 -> 31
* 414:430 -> 31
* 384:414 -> 33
